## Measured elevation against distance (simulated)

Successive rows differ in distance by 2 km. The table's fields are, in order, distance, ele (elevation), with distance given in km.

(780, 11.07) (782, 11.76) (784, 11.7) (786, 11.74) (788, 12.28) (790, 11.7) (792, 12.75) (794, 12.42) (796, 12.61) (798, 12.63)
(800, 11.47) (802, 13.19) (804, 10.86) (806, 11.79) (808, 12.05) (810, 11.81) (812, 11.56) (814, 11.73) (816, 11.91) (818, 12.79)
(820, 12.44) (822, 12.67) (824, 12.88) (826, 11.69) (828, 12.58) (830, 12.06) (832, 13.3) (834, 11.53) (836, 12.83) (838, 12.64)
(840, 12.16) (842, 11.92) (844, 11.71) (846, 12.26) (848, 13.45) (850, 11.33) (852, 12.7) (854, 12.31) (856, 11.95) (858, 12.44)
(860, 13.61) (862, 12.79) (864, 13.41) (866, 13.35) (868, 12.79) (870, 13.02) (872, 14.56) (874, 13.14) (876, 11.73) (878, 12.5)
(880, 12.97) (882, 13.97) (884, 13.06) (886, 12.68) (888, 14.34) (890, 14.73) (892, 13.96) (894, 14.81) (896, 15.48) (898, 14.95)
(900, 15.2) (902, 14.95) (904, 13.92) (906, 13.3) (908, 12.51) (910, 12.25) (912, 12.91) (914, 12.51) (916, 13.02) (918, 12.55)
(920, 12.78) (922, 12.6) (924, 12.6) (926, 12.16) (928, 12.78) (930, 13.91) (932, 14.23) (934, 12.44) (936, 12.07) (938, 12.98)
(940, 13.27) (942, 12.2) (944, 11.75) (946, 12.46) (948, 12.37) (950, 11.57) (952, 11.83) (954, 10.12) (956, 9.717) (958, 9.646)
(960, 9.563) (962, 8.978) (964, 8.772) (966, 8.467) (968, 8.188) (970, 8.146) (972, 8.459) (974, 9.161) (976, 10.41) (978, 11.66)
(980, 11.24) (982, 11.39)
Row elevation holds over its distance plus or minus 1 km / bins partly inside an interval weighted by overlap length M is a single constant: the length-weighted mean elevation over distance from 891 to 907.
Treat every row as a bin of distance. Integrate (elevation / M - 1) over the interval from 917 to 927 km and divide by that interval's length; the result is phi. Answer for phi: -0.140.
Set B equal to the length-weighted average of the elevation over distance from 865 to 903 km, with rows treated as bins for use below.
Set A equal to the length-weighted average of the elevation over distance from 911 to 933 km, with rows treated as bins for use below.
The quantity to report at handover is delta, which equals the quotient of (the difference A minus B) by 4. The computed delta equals -0.2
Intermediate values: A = 12.9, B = 13.8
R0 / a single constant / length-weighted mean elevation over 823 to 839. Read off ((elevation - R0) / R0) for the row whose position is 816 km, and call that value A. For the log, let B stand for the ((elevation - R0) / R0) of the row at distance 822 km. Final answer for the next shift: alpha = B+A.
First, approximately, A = -0.04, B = 0.02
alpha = -0.02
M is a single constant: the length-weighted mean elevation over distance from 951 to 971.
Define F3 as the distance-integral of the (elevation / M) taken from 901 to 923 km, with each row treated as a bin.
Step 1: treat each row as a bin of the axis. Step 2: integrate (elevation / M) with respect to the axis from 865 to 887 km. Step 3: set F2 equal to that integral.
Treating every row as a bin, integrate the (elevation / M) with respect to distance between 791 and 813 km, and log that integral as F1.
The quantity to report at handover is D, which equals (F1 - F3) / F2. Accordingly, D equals -0.07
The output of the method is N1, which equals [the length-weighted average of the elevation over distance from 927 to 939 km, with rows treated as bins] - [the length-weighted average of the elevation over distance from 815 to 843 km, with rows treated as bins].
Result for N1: 0.7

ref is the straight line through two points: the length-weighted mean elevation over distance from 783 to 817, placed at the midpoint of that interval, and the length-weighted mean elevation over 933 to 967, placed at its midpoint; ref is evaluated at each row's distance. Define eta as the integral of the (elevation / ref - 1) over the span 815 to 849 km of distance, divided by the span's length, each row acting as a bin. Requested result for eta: 0.05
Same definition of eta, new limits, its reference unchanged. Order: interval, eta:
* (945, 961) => -0.01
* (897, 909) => 0.24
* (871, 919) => 0.19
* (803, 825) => 0.01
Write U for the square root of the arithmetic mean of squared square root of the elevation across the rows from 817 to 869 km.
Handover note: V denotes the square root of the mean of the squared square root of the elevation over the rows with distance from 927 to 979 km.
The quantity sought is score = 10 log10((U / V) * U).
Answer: 5.8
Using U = 3.54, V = 3.31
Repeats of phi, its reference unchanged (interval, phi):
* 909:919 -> -0.132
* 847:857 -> -0.153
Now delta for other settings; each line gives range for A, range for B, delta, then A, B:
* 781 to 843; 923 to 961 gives 0.0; 12.2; 12.0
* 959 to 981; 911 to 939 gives -0.9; 9.4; 12.8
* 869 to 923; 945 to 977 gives 0.9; 13.5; 9.9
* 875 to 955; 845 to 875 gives 0.0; 13.1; 12.9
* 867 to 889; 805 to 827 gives 0.3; 13.2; 12.1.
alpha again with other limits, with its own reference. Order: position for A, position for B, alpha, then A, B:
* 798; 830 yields -0.02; 0.02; -0.03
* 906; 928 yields 0.10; 0.07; 0.03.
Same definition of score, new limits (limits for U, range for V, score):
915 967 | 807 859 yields 5.2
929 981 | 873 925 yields 4.7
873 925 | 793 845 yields 5.9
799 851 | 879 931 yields 5.2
